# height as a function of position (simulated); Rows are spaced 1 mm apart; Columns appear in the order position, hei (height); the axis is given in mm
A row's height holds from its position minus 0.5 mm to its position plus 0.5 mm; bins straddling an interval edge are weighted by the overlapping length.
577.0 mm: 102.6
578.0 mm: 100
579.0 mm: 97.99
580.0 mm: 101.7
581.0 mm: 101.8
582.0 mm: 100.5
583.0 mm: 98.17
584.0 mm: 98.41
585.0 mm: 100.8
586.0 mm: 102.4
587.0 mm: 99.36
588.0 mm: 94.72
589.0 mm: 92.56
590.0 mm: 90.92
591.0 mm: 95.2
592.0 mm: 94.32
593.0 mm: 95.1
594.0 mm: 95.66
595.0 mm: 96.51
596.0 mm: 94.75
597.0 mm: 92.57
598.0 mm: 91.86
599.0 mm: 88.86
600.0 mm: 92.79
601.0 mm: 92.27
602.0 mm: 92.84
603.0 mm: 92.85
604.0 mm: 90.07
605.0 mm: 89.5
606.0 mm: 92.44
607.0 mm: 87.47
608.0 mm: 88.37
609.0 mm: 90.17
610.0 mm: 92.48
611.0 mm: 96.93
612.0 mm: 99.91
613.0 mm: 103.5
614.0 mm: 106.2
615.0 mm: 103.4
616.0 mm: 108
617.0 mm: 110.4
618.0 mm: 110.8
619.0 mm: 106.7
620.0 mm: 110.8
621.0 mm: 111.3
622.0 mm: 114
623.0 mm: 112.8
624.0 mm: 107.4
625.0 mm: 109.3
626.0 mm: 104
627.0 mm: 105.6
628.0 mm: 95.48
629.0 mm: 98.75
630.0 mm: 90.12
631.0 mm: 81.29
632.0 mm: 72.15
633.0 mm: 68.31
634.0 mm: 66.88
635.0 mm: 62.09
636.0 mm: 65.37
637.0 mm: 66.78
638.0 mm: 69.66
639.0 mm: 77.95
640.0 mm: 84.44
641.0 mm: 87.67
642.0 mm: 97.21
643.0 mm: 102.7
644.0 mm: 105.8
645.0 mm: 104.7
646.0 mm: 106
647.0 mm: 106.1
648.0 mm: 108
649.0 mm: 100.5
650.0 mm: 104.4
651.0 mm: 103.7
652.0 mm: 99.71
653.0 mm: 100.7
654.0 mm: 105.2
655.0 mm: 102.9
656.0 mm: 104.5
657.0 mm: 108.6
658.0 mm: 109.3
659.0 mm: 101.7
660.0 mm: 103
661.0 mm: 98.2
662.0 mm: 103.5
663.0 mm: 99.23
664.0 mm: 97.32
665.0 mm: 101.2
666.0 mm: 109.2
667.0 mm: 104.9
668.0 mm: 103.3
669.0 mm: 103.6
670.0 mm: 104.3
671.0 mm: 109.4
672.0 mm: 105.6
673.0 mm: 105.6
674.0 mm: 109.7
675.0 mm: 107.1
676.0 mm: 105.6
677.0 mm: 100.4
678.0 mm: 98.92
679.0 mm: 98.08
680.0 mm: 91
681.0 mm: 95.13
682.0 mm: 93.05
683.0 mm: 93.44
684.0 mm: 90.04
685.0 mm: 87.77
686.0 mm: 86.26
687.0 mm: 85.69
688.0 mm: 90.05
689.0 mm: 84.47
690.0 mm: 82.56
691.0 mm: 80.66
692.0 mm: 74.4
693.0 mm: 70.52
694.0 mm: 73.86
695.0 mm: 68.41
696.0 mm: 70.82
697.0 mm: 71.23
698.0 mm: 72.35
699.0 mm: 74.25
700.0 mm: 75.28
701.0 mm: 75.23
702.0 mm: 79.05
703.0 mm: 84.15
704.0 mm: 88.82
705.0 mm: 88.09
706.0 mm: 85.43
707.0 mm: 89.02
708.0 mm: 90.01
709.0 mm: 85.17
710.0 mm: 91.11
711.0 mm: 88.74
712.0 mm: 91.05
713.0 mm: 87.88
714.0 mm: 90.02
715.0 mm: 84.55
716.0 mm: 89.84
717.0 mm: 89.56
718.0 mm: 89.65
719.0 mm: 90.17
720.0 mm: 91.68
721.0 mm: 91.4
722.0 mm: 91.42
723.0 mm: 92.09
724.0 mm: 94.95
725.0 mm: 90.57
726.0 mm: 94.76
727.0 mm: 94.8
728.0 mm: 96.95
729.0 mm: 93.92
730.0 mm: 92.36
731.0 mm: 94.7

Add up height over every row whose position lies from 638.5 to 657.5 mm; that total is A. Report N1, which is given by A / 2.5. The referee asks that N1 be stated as 764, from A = 1911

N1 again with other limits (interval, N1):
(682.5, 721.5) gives 1309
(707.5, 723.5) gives 574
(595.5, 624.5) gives 1149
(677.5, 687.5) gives 368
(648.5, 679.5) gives 1284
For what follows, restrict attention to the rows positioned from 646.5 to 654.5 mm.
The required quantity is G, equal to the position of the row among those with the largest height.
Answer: 648.0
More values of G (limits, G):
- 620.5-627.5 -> 622.0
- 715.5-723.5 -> 723.0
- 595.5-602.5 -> 596.0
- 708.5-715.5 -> 710.0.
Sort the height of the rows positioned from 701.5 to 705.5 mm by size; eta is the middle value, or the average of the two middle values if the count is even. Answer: 86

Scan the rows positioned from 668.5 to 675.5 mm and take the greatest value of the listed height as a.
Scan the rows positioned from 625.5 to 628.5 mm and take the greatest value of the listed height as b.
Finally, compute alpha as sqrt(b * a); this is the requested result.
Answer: 108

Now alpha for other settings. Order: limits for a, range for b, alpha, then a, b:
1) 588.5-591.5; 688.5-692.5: 90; 95.2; 84.47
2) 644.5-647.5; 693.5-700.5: 89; 106.1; 75.28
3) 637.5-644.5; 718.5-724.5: 100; 105.8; 94.95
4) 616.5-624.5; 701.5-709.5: 101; 114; 90.01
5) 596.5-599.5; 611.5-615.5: 99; 92.57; 106.2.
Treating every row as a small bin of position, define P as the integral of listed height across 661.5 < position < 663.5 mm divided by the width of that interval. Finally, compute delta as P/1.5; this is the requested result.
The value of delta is 67.6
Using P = 101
